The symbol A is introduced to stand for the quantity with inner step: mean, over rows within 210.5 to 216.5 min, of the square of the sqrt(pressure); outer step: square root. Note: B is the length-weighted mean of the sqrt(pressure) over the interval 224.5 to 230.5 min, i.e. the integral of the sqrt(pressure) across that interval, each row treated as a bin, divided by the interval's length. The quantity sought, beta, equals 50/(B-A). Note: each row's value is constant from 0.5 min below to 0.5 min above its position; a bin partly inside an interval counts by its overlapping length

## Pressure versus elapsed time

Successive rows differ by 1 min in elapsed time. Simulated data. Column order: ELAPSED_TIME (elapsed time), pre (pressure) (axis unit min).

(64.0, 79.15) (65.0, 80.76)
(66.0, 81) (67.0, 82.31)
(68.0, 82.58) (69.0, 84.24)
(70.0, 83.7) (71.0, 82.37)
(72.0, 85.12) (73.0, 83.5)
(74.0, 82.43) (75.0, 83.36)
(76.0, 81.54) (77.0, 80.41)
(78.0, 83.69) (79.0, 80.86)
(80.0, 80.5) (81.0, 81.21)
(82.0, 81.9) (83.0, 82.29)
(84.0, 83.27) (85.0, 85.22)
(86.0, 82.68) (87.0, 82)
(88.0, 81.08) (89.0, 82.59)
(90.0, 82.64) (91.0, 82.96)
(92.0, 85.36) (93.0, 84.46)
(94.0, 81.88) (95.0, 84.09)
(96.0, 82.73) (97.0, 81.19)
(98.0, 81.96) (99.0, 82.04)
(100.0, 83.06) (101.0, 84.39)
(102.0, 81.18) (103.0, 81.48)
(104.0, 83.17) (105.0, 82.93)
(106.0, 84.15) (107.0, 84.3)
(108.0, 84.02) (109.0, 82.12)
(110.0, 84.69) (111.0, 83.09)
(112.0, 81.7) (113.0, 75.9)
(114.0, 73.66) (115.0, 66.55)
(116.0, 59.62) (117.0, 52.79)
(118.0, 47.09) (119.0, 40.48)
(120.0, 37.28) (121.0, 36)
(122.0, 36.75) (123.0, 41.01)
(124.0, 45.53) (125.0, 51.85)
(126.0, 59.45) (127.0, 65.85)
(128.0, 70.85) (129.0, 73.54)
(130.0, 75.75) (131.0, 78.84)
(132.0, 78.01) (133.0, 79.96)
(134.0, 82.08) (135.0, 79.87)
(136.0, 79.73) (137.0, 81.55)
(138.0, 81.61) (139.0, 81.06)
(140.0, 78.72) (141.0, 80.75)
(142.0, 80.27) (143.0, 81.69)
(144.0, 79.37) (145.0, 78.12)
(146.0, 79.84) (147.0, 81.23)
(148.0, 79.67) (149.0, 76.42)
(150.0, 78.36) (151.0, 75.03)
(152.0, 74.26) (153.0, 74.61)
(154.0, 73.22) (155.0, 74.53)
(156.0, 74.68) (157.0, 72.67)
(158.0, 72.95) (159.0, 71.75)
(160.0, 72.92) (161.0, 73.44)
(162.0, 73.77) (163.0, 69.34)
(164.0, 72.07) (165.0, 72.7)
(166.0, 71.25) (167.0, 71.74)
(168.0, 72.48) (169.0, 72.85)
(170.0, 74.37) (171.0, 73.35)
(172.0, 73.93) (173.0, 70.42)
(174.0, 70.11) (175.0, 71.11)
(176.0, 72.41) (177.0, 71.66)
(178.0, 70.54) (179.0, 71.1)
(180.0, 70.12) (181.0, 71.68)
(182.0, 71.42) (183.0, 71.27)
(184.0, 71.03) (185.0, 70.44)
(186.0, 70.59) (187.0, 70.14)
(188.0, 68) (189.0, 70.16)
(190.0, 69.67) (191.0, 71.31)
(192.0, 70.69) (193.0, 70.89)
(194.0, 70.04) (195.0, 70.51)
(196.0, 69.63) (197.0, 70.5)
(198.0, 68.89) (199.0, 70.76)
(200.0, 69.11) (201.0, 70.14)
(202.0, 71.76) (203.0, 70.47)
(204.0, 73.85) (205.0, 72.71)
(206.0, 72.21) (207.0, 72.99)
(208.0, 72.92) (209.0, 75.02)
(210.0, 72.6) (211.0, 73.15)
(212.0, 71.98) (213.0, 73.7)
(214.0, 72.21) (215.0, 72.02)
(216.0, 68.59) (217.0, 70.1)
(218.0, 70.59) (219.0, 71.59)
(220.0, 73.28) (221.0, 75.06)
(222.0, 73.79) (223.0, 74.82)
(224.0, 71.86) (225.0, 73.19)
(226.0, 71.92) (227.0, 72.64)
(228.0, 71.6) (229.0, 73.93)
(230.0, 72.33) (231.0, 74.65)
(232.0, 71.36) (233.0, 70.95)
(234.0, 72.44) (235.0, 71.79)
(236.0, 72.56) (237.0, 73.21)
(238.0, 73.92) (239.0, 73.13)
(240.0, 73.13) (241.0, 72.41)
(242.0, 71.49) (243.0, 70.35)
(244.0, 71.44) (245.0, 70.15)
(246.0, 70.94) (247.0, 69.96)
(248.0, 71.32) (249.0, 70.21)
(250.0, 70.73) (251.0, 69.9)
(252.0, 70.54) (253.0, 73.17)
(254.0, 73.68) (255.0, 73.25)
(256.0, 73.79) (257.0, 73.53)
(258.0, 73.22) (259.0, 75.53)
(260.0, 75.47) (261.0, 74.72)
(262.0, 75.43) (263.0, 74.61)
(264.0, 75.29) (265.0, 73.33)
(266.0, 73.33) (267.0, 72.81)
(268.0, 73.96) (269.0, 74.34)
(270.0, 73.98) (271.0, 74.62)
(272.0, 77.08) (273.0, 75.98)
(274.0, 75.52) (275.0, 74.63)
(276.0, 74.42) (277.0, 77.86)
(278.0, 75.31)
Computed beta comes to 1292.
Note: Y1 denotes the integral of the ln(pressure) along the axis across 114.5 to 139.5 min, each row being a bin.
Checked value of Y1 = 103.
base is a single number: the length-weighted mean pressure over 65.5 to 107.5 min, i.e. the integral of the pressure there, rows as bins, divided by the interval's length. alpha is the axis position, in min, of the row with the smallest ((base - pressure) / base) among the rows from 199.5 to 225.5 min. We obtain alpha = 221.0 min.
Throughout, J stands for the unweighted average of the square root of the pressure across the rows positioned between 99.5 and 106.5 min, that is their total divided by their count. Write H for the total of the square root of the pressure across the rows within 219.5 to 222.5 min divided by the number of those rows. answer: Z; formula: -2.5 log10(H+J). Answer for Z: -3.12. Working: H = 8.60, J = 9.11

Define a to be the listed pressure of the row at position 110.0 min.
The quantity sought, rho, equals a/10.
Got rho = 8.5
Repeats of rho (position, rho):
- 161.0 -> 7.3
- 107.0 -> 8.4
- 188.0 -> 6.8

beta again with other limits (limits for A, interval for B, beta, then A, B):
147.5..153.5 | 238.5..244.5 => -196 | 8.7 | 8.485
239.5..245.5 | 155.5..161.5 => 541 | 8.5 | 8.548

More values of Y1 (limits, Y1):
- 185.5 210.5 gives 107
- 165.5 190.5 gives 107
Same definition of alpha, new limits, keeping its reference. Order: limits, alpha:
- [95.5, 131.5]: 110.0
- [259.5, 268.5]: 260.0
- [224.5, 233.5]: 231.0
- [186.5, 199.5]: 191.0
